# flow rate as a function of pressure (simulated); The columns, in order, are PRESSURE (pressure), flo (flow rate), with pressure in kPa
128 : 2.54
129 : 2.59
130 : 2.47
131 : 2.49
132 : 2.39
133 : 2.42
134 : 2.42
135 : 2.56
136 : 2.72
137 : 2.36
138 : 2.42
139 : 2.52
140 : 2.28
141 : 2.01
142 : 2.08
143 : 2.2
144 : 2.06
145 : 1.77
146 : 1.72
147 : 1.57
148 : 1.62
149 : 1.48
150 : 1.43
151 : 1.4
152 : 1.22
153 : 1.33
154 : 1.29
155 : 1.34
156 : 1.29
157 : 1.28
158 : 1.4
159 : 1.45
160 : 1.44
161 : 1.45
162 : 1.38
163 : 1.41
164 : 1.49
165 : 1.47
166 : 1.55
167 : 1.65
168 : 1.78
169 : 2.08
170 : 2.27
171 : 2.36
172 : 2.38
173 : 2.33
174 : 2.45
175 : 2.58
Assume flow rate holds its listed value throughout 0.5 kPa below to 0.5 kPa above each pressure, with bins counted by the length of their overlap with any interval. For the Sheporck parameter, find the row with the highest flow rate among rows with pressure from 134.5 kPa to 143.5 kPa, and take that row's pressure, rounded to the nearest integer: 136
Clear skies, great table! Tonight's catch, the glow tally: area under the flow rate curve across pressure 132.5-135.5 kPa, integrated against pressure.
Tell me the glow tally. 7.4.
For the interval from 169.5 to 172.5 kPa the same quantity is 7.0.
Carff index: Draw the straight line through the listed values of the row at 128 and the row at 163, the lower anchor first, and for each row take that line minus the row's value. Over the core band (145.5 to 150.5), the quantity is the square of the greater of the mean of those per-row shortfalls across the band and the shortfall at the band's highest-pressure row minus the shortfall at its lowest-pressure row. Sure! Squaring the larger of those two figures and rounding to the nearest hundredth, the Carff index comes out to 0.11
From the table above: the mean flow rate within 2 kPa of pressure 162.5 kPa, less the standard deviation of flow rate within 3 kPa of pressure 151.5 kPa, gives 1.34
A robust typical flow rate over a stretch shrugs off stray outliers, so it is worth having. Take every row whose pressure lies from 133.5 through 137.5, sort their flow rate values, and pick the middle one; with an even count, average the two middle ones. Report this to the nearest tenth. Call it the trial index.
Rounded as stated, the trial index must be 2.5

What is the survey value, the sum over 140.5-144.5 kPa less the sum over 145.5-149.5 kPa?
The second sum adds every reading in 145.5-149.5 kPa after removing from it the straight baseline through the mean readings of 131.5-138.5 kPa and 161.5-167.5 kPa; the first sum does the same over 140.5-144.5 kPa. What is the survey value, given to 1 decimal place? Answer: 1.3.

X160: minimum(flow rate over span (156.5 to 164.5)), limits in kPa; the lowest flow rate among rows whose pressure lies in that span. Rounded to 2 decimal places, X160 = 1.28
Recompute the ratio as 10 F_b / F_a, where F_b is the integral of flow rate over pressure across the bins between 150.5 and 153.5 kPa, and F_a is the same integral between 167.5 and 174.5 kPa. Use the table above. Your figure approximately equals 2.5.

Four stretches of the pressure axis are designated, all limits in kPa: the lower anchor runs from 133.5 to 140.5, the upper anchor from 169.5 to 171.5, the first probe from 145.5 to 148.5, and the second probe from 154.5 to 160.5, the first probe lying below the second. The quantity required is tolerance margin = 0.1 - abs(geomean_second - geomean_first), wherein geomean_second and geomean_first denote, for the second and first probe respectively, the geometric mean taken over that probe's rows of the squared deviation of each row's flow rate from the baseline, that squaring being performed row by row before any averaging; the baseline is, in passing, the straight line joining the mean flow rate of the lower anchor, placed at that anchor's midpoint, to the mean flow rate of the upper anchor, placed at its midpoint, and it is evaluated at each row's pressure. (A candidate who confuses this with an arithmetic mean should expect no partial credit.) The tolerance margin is -0.3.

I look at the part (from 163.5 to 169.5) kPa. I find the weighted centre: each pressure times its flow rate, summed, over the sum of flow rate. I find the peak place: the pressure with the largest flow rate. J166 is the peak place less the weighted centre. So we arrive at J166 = 2.3 kPa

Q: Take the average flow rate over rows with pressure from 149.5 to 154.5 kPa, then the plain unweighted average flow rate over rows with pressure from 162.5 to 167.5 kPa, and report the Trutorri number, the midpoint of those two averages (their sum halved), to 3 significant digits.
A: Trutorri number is 1.42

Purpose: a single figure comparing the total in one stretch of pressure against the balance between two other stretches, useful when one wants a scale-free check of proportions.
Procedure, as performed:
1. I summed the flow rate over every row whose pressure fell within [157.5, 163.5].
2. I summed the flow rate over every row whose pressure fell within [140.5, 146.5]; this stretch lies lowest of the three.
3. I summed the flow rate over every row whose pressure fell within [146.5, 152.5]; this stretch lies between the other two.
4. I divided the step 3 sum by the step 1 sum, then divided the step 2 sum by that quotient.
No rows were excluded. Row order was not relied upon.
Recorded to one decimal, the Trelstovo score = 11.6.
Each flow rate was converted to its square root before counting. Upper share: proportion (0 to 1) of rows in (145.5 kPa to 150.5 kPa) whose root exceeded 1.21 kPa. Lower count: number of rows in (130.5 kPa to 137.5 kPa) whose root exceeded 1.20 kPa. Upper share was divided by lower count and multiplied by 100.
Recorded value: 11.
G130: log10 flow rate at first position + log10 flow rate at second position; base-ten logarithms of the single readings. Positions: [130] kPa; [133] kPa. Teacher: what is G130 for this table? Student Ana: 0.78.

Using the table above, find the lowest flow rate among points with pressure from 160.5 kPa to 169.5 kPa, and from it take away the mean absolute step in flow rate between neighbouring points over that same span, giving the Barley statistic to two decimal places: 1.28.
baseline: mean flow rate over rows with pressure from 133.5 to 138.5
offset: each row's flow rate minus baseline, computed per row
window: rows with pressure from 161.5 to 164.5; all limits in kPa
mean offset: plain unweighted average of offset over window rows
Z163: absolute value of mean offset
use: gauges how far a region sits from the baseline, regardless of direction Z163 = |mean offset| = 1.07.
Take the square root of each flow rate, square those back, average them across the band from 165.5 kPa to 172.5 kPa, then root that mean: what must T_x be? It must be 1.42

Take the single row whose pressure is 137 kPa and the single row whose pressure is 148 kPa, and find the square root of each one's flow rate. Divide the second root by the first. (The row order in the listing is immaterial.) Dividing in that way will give 0.83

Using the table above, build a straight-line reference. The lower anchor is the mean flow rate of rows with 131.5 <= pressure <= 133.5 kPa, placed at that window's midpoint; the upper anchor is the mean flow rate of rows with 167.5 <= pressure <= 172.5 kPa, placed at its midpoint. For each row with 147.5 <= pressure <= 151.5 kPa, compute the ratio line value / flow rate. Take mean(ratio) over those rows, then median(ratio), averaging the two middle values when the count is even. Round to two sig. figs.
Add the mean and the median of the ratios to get 3.1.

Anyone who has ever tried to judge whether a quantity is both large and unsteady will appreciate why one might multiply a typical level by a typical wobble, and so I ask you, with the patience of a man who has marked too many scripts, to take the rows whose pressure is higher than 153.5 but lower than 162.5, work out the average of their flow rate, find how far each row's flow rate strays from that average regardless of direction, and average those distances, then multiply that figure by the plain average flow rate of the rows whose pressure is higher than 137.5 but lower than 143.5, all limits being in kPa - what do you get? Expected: 0.14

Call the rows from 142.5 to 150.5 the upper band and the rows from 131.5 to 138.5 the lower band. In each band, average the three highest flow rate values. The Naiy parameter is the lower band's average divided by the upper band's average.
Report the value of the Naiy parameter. 1.28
